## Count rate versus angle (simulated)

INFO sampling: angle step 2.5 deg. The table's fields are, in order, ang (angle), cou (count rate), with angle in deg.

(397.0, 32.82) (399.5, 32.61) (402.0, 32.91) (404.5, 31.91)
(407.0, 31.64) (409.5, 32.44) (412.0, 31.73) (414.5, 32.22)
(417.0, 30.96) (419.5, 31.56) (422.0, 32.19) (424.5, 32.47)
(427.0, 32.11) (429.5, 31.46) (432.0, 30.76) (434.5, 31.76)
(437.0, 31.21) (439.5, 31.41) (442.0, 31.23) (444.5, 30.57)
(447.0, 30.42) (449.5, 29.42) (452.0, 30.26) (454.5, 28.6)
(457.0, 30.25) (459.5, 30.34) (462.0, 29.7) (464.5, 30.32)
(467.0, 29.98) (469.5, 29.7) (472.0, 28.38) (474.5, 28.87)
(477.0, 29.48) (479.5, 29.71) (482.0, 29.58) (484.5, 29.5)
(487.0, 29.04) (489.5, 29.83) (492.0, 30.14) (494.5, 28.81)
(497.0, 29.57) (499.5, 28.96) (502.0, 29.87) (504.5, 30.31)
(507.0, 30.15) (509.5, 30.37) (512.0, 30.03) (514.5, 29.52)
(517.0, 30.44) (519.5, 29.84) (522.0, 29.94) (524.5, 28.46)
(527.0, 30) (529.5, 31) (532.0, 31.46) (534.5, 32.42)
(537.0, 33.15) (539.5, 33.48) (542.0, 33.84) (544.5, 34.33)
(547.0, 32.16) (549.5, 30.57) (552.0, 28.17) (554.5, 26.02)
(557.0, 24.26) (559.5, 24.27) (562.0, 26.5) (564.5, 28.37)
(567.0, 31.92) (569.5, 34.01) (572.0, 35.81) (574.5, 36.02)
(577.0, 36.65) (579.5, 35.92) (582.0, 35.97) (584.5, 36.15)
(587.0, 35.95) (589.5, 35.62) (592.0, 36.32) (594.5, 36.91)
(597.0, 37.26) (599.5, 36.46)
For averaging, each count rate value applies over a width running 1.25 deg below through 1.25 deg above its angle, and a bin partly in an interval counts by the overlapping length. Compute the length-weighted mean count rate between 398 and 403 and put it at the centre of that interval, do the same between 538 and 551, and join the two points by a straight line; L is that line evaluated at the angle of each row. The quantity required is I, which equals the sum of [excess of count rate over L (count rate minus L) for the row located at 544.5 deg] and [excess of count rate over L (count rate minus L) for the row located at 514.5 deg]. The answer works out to -1.7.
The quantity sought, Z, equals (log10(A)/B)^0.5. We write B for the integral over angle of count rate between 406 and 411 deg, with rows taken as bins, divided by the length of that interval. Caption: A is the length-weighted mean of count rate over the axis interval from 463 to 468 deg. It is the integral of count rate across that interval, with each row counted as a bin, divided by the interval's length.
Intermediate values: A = 30.1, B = 32.0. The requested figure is 0.215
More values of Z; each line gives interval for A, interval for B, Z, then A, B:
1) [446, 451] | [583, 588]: 0.202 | 29.9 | 36.1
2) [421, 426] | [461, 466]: 0.224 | 32.3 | 30.0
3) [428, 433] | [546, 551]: 0.219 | 31.2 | 31.2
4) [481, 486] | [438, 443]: 0.217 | 29.5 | 31.3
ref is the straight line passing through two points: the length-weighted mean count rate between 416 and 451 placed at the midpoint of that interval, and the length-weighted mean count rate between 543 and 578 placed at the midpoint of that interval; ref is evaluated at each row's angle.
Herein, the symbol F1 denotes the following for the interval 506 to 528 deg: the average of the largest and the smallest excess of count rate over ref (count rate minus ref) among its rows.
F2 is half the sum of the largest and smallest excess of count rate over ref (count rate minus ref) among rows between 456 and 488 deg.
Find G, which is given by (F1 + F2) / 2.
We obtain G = -1.55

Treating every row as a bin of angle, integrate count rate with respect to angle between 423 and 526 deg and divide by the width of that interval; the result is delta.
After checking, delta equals 30.1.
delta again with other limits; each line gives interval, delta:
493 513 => 29.8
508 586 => 31.3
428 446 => 31.2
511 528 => 29.7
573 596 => 36.2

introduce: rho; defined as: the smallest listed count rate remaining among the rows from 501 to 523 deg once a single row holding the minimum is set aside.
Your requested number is 29.84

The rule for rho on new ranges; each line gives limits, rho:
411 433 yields 30.96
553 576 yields 24.27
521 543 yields 29.94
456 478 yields 28.87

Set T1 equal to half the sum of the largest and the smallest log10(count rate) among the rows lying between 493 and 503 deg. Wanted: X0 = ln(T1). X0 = 0.383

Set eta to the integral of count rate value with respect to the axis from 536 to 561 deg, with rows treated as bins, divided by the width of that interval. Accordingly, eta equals 30.0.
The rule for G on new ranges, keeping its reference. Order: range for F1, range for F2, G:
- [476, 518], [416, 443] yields -0.46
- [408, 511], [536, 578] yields -0.45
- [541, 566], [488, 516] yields -1.35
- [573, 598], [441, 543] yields 3.10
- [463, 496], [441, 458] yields -1.49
